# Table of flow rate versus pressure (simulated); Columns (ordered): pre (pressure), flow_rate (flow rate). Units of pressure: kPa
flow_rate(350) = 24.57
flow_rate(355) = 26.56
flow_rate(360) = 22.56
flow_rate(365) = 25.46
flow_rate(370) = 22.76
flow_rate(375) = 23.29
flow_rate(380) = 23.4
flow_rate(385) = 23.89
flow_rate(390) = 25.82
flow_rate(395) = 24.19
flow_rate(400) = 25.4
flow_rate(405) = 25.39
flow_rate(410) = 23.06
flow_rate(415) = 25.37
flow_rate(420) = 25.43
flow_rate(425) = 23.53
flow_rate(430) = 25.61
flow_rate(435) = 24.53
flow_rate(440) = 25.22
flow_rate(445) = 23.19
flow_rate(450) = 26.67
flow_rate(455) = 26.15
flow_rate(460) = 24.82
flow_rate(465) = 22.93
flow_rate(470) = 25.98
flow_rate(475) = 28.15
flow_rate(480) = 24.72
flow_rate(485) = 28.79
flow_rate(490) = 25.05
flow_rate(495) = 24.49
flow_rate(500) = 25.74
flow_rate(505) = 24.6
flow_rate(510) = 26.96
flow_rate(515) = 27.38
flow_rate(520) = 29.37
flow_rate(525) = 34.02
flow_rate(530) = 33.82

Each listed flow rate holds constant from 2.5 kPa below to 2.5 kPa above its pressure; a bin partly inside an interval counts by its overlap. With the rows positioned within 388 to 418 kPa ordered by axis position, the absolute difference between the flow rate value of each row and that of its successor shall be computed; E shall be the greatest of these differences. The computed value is 2.3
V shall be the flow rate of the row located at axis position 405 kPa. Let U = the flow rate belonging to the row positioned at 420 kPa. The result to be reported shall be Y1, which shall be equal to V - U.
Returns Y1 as 0.0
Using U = 25.43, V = 25.39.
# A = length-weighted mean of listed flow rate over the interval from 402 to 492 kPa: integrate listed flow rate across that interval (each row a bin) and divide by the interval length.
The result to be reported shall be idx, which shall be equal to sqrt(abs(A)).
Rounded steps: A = 25.3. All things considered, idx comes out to 5.03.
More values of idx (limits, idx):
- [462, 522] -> 5.11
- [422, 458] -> 5.00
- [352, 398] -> 4.92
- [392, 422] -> 4.98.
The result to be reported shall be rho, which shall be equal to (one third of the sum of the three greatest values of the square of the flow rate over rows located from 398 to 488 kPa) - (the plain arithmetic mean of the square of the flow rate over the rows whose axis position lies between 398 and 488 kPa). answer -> 136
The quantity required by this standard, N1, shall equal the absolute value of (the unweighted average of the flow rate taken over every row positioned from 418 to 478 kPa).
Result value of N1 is 25.2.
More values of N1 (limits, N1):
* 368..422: 24.4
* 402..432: 24.7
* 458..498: 25.6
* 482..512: 25.9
